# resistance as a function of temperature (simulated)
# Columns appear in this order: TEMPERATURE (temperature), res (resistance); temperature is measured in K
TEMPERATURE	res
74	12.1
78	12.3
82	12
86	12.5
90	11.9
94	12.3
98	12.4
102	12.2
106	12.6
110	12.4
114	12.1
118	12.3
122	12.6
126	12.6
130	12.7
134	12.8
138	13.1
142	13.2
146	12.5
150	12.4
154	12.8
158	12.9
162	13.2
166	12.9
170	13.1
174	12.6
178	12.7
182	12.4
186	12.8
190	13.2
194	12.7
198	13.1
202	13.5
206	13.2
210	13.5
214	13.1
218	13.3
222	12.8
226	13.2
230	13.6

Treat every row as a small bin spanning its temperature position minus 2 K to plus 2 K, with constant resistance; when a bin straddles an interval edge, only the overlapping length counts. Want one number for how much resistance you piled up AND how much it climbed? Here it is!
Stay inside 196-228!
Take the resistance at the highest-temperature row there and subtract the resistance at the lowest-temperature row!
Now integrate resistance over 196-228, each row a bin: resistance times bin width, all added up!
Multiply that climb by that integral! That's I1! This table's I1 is 42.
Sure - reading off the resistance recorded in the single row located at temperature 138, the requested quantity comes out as 13.1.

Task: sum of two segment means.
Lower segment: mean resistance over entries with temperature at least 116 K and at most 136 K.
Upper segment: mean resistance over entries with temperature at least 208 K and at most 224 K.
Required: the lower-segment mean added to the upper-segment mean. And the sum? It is 25.8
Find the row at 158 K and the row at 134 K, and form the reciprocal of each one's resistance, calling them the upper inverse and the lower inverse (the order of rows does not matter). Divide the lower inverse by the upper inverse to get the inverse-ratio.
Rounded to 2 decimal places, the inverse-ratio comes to 1.01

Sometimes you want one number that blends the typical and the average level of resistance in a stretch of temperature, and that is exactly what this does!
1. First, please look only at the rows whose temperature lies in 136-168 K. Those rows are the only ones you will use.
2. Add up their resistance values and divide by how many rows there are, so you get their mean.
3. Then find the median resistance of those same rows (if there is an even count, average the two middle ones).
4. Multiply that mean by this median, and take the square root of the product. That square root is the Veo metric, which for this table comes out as 12.9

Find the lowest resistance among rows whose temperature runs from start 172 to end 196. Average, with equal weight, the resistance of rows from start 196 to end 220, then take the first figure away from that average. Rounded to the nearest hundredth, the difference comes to 0.88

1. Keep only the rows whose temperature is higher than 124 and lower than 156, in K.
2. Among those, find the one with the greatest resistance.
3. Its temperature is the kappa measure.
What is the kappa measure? 142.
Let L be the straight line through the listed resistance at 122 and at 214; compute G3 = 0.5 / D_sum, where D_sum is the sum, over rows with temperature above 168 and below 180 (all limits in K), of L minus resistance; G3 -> 2.0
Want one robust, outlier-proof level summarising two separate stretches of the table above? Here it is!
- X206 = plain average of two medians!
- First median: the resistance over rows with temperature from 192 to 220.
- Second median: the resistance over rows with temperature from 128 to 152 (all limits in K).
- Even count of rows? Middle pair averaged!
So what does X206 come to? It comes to 13.0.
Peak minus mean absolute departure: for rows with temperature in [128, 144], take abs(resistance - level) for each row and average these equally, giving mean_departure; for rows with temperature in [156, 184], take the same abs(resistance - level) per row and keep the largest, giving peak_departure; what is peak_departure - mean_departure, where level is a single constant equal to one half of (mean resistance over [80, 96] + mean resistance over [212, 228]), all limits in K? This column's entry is 0.25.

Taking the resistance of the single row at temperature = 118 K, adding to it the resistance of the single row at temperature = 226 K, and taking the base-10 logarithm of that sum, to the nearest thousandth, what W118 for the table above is 1.407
